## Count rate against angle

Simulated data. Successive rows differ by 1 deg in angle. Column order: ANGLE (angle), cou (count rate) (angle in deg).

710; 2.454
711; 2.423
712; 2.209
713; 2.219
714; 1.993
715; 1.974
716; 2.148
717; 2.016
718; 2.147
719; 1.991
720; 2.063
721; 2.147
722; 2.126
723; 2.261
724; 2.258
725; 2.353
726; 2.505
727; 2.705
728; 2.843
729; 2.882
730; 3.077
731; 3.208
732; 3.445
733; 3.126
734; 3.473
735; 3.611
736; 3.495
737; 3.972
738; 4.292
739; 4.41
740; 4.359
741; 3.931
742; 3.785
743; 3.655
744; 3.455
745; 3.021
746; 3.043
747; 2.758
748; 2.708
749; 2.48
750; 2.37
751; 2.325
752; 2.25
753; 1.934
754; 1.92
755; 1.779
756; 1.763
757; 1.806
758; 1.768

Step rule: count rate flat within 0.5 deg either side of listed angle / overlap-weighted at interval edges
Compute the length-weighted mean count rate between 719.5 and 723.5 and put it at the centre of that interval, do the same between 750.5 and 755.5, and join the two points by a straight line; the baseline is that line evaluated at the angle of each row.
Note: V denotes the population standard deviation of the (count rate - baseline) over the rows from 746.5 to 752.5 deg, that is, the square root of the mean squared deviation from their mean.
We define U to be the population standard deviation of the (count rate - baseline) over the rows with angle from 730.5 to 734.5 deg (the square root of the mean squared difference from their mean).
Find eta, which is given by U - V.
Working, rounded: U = 0.151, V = 0.19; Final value -0.03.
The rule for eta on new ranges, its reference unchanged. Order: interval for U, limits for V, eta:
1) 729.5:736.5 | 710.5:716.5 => 0.05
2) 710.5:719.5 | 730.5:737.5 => -0.13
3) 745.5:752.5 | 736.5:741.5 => 0.06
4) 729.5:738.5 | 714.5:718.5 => 0.30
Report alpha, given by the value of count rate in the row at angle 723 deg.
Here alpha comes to 2.261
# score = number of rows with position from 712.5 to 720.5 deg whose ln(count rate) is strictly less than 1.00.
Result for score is 8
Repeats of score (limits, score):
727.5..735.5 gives 0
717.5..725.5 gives 8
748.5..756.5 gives 8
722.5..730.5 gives 5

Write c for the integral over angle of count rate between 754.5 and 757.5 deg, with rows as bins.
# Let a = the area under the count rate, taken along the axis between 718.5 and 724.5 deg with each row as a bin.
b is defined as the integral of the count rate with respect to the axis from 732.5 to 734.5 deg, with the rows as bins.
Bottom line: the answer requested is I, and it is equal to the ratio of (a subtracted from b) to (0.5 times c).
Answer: -2.3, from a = 12.8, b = 7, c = 5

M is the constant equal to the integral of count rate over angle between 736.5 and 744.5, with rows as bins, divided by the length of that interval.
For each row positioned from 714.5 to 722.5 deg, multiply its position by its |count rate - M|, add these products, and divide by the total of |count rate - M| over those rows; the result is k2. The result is 718.5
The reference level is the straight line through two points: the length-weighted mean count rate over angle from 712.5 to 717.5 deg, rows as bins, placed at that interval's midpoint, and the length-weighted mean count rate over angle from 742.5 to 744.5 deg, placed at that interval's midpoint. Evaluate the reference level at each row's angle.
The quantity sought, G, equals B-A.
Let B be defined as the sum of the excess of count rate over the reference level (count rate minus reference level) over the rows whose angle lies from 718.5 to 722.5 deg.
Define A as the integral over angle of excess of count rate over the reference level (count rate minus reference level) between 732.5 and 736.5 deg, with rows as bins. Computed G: -2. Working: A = 1.4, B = -1.1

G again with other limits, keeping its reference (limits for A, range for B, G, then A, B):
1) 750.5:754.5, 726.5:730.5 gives 8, -7.7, 0.4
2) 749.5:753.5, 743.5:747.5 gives 5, -7.0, -2.4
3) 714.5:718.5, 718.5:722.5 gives -1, -0.3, -1.1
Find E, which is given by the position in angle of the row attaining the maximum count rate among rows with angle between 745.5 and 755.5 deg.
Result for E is 746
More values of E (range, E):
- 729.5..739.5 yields 739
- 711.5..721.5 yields 713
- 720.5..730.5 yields 730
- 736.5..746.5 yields 739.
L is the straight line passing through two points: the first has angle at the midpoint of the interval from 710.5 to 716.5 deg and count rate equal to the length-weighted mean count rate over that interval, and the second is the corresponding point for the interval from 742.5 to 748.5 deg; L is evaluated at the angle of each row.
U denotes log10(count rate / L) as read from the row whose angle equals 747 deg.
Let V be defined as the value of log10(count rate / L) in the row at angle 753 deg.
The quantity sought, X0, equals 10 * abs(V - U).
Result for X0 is 1.8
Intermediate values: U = -0.06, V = -0.24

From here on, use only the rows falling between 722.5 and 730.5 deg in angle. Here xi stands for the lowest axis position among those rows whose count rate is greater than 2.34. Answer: 725 deg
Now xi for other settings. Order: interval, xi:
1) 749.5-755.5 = 750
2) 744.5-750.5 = 745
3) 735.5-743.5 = 736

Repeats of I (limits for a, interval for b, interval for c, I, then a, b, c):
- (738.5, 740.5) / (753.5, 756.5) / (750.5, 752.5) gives -1.4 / 8.8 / 5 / 5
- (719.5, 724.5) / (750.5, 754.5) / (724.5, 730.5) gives -0.3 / 10.9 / 8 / 16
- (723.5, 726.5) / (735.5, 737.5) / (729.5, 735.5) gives 0.0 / 7.1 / 7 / 20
